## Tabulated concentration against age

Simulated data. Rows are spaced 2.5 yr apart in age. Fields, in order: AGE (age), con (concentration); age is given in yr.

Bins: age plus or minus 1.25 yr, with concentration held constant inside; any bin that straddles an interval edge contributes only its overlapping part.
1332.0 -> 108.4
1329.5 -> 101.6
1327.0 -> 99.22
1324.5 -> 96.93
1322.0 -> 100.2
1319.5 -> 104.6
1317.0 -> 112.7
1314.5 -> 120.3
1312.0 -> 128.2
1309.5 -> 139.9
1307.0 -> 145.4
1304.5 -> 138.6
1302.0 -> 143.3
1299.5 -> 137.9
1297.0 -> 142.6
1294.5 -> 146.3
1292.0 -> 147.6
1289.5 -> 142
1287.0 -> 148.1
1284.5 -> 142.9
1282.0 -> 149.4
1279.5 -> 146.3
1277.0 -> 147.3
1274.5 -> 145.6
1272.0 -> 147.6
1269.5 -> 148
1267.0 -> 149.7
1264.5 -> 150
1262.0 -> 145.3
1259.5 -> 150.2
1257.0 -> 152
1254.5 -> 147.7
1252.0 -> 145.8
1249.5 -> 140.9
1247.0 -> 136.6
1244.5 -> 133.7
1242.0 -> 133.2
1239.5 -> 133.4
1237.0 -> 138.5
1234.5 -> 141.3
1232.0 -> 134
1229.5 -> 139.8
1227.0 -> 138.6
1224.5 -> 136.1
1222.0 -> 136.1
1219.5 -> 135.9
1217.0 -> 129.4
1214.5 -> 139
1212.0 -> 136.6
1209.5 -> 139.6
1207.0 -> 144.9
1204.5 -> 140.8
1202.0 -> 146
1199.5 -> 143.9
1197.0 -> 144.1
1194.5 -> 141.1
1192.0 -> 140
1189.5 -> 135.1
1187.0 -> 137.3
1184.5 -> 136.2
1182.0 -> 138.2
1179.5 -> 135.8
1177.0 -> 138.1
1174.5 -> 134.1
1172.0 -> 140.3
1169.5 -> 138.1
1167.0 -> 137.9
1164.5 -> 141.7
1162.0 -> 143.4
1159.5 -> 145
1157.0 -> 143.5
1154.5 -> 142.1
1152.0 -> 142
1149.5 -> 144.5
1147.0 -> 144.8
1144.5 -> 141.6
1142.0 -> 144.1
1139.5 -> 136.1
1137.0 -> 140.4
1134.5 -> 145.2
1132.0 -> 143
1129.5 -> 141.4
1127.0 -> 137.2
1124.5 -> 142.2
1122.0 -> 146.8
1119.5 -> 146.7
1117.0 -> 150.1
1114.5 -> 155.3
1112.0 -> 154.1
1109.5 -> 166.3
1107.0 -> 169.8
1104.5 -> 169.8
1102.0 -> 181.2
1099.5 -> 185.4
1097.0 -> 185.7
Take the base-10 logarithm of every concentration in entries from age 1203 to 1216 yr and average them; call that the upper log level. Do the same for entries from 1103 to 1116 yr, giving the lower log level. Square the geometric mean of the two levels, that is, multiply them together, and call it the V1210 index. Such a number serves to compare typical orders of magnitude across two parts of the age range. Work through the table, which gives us 4.75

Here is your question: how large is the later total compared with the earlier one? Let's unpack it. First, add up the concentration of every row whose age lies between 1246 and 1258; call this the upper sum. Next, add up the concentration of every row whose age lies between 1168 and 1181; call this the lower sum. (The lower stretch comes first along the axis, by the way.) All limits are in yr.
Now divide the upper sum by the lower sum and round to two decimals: 1.05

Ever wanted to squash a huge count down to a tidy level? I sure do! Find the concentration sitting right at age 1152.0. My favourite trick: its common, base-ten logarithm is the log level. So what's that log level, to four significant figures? 2.152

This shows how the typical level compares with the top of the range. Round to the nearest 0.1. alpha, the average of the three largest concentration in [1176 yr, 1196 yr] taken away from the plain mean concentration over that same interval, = -2.0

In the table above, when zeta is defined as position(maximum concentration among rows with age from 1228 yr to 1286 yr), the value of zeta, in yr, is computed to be 1257.0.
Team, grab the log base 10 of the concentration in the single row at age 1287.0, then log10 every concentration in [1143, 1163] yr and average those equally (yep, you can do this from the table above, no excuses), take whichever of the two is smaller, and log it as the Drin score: 2.16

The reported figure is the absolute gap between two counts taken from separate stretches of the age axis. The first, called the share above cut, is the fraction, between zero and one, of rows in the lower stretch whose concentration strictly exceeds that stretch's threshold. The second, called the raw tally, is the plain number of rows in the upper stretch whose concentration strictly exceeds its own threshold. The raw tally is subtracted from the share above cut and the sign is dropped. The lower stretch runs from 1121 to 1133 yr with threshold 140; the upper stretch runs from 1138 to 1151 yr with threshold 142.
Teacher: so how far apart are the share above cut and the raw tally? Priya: 2.2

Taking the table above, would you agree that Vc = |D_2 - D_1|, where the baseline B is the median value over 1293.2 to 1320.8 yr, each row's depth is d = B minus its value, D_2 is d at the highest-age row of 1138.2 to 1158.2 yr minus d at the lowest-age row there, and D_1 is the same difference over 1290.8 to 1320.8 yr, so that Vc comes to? 50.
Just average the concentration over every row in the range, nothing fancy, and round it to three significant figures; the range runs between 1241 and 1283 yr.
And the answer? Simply 145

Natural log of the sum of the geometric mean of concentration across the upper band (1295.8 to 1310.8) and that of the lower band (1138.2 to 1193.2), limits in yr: 5.64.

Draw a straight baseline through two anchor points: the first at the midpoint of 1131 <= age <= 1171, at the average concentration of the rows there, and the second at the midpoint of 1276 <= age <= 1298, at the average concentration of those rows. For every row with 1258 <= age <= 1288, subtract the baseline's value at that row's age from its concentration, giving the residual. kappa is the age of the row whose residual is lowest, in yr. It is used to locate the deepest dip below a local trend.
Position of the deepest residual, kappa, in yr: 1284.5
